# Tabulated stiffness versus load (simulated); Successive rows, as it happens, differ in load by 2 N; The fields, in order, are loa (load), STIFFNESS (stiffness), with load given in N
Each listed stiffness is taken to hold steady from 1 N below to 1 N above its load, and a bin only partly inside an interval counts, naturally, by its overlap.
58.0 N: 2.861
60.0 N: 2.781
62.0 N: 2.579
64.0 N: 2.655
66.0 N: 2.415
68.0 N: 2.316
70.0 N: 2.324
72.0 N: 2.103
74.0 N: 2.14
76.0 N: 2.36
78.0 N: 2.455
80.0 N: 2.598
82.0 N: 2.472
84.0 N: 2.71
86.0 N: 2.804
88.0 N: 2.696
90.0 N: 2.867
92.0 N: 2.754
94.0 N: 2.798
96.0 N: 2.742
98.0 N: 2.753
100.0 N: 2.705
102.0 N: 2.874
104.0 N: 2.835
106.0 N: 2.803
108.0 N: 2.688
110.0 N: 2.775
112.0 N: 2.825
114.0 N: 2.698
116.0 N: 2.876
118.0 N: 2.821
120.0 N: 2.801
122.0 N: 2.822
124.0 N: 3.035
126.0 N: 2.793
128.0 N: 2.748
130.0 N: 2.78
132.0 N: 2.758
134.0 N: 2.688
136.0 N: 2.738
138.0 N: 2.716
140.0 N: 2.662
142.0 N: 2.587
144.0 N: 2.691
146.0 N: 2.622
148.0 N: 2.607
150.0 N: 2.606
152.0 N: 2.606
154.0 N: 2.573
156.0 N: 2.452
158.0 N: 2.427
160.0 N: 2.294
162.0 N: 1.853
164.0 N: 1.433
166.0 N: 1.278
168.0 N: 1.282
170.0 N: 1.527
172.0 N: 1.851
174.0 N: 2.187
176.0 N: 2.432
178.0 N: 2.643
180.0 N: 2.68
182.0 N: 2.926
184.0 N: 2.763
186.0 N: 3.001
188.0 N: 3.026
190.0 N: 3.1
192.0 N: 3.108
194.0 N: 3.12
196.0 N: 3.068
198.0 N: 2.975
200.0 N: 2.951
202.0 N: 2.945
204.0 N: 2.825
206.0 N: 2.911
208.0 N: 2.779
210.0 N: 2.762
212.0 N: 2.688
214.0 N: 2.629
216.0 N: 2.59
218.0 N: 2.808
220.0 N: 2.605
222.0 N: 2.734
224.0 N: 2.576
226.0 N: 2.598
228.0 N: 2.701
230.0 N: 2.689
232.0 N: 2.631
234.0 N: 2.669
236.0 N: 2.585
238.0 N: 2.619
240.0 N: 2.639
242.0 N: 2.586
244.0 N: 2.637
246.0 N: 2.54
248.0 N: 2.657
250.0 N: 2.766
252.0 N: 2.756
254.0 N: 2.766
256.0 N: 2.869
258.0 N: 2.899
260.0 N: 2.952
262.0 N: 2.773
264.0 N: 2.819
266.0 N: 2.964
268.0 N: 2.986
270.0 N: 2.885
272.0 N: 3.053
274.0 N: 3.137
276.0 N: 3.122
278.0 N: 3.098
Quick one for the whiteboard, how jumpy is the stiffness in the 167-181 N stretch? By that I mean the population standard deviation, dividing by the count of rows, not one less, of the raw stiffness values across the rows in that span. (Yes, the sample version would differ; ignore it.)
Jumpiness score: 0.51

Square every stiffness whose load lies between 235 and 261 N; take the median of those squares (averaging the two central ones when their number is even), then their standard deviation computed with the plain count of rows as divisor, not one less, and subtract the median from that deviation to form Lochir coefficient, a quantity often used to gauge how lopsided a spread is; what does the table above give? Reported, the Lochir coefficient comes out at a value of -6.4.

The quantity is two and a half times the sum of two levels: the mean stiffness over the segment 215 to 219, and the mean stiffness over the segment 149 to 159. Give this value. 13.1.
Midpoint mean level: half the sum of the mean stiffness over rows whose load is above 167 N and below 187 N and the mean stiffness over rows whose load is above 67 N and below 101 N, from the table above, 2.45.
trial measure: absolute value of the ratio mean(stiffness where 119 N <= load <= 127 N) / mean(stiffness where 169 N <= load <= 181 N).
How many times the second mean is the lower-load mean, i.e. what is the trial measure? 1.29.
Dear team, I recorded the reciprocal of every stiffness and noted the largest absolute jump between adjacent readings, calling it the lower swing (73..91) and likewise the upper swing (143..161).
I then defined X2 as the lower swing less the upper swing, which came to 0.020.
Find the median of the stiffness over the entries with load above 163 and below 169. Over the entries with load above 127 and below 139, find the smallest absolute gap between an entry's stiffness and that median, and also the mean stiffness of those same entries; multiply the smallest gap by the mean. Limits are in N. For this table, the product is 3.8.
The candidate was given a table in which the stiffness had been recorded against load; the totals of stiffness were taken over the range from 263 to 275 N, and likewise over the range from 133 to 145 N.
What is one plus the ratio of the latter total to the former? 1.90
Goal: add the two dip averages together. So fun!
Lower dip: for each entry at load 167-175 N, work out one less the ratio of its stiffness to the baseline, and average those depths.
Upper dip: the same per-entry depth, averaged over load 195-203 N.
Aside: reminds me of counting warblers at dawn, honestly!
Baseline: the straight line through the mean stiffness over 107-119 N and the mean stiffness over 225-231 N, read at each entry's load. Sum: 0.26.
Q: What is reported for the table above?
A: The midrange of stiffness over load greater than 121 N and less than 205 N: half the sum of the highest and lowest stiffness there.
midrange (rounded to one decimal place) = 2.2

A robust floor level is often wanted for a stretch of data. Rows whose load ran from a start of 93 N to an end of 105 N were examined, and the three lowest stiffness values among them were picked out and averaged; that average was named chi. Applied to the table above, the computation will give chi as 2.73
